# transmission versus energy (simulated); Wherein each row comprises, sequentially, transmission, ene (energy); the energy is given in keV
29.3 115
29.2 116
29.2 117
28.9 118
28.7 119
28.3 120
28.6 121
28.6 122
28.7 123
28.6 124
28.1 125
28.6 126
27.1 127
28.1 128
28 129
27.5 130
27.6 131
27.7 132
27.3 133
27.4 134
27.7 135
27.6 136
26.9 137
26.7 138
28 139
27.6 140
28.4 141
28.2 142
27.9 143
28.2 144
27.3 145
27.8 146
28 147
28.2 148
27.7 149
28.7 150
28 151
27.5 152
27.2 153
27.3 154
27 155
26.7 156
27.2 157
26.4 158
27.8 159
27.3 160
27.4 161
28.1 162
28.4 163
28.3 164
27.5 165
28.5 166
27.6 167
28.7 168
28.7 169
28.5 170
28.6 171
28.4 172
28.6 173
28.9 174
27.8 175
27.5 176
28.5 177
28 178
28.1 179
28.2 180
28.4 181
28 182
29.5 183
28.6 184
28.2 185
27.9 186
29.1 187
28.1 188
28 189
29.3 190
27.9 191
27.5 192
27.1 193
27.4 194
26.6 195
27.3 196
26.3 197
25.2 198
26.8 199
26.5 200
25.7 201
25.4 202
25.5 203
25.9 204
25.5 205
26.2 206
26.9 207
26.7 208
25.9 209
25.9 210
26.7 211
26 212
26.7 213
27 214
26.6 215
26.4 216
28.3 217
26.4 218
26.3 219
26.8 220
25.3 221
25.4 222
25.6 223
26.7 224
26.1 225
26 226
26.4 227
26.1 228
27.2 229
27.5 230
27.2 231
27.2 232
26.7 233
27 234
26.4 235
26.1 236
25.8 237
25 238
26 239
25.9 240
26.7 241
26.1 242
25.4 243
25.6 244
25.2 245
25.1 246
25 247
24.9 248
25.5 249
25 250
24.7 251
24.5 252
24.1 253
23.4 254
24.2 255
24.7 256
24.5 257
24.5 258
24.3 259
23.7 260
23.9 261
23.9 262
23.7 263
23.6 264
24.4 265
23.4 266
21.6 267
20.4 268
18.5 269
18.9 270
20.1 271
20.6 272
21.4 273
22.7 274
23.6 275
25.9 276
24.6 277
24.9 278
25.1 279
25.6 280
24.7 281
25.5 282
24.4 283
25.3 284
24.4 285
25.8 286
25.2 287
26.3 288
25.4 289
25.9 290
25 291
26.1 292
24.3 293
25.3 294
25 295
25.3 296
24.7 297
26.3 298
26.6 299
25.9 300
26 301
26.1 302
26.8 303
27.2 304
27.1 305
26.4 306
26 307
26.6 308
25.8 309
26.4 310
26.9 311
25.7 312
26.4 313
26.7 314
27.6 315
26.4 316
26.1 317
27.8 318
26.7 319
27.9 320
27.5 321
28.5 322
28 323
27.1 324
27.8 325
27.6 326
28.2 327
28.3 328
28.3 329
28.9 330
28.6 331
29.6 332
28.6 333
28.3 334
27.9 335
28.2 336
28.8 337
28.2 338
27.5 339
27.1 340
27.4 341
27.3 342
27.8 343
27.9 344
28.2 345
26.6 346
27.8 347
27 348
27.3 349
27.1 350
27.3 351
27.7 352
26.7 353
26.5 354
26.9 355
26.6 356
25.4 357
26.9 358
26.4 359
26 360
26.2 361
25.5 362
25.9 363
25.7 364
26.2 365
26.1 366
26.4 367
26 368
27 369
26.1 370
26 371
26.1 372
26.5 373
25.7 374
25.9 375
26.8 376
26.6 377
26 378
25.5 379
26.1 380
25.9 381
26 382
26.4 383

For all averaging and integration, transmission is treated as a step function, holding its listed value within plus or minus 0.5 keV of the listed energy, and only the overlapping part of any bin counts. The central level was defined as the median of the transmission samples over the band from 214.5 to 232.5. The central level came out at 26.4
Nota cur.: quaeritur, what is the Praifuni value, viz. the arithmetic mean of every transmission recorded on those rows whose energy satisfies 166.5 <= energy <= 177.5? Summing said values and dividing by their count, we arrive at 28.3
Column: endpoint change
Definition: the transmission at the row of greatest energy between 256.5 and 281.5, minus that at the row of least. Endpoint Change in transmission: 0.2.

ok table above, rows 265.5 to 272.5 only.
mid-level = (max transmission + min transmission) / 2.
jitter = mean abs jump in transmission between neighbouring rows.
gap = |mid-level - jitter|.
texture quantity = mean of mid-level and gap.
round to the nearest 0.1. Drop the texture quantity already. 20.4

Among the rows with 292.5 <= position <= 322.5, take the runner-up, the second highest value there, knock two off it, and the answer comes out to 25.9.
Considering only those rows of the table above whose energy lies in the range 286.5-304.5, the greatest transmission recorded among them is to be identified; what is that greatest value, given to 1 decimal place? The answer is 27.2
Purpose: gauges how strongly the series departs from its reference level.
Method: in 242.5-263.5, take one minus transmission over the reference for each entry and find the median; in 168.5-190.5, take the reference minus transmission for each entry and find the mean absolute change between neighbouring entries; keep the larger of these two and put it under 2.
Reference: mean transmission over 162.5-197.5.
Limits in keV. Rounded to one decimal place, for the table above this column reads 3.7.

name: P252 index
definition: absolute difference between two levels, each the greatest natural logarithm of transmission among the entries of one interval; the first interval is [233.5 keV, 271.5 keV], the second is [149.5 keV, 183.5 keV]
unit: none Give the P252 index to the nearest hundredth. 0.09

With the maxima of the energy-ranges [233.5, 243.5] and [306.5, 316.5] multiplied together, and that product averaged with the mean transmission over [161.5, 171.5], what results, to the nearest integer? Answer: 387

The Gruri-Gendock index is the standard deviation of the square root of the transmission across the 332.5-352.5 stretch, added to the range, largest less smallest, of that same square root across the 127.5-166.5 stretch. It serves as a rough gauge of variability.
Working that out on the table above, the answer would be 0.27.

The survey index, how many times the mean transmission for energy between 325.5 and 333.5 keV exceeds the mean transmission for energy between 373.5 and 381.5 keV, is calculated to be 1.09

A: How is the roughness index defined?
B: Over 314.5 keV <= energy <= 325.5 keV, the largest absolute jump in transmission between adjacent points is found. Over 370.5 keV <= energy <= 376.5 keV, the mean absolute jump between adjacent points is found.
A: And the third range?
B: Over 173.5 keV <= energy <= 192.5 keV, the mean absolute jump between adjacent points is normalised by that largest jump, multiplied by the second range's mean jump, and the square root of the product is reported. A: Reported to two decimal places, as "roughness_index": 0.44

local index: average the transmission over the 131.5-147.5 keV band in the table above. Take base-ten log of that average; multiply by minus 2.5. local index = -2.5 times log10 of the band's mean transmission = -3.60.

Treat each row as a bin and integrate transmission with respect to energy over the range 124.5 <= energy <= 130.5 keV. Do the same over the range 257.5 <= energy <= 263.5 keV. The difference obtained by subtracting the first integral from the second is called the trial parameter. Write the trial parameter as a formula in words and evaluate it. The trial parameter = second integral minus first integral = -23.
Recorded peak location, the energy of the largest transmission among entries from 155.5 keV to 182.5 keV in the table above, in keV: 174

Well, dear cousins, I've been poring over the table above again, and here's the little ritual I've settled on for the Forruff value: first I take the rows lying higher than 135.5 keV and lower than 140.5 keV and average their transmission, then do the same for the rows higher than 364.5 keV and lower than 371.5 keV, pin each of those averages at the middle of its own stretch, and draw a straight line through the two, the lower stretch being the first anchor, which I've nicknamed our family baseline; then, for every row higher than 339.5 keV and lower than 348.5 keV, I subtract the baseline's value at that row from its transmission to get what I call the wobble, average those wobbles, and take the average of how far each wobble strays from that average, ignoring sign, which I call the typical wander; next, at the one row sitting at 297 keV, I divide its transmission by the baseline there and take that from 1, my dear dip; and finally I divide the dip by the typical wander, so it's 0.17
